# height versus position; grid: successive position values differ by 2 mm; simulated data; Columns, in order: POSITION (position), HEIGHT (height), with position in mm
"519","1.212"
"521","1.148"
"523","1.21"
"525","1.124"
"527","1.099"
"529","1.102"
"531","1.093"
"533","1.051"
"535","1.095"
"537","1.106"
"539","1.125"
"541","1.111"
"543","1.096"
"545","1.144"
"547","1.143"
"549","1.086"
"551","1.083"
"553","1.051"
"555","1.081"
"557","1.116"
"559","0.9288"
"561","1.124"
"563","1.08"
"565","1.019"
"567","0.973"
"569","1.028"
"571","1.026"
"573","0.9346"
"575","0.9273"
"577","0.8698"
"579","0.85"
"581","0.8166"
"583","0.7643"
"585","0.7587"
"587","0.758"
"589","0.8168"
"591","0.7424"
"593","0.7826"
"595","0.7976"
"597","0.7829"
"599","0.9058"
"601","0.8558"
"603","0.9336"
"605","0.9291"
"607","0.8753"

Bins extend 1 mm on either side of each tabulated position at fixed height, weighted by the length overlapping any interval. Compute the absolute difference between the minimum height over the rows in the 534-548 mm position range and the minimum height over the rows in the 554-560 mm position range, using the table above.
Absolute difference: 0.166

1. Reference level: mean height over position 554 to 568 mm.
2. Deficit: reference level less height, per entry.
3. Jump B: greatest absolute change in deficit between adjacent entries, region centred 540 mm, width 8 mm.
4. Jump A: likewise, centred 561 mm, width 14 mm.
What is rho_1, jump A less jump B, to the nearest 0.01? 0.18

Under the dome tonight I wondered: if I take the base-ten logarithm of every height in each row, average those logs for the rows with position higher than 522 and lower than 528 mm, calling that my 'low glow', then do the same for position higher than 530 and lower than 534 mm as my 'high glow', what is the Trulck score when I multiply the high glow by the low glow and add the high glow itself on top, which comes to 0.03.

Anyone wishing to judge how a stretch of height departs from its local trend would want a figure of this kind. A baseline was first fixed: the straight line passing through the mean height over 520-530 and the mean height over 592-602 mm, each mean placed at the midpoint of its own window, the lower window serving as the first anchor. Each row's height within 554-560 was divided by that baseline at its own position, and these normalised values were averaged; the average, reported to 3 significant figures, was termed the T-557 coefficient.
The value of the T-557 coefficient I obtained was 1.04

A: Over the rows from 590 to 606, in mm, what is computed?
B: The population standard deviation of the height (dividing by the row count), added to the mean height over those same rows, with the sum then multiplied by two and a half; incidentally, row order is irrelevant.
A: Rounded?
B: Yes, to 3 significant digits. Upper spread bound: 2.28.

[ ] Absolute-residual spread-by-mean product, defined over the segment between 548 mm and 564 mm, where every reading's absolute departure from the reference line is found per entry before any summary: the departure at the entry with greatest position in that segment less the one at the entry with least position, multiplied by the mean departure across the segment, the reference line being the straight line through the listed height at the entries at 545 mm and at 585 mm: 0.0054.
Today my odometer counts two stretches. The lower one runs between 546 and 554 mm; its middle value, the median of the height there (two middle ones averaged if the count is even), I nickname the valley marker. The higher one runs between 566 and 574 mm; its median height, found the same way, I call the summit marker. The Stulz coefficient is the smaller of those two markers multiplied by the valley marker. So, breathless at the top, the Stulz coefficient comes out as 1.1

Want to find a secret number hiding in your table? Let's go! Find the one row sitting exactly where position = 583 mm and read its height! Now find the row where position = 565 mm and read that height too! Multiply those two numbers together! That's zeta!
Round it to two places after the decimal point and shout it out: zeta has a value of 0.78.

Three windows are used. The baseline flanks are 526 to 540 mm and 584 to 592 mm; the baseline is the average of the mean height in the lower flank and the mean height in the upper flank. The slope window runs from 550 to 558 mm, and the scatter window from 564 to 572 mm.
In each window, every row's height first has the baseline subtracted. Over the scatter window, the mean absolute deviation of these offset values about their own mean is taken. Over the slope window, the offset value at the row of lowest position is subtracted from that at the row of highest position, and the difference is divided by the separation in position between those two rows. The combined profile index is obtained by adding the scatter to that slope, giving 0.025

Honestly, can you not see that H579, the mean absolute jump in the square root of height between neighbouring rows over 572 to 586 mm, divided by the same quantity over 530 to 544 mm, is 1.4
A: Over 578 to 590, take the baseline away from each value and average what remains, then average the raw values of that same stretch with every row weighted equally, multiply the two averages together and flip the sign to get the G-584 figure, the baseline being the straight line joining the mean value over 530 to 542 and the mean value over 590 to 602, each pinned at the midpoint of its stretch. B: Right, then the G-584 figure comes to 0.06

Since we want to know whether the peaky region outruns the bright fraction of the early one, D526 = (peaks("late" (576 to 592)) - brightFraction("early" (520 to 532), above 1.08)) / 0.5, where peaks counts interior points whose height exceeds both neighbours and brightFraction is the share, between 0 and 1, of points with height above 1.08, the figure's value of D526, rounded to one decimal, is 0.0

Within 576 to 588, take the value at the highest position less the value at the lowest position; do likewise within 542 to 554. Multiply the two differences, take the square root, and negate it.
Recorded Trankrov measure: -0.071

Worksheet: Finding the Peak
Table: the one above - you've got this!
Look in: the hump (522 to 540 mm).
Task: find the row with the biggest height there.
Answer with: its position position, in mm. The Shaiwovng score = 523 mm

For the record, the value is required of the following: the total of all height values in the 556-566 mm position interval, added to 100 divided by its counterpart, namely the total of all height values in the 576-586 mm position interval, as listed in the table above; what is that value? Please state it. 29.9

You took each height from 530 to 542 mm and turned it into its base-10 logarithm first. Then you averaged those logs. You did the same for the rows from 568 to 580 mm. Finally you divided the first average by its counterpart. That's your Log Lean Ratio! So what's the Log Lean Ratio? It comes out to -1.4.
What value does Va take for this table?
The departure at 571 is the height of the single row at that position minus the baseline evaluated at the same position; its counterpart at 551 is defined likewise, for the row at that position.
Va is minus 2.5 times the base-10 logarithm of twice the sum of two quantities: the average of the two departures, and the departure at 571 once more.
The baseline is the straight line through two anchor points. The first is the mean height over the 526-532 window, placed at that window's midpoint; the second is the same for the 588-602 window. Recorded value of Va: 1.0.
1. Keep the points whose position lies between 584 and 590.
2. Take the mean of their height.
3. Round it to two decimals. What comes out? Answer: 0.78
